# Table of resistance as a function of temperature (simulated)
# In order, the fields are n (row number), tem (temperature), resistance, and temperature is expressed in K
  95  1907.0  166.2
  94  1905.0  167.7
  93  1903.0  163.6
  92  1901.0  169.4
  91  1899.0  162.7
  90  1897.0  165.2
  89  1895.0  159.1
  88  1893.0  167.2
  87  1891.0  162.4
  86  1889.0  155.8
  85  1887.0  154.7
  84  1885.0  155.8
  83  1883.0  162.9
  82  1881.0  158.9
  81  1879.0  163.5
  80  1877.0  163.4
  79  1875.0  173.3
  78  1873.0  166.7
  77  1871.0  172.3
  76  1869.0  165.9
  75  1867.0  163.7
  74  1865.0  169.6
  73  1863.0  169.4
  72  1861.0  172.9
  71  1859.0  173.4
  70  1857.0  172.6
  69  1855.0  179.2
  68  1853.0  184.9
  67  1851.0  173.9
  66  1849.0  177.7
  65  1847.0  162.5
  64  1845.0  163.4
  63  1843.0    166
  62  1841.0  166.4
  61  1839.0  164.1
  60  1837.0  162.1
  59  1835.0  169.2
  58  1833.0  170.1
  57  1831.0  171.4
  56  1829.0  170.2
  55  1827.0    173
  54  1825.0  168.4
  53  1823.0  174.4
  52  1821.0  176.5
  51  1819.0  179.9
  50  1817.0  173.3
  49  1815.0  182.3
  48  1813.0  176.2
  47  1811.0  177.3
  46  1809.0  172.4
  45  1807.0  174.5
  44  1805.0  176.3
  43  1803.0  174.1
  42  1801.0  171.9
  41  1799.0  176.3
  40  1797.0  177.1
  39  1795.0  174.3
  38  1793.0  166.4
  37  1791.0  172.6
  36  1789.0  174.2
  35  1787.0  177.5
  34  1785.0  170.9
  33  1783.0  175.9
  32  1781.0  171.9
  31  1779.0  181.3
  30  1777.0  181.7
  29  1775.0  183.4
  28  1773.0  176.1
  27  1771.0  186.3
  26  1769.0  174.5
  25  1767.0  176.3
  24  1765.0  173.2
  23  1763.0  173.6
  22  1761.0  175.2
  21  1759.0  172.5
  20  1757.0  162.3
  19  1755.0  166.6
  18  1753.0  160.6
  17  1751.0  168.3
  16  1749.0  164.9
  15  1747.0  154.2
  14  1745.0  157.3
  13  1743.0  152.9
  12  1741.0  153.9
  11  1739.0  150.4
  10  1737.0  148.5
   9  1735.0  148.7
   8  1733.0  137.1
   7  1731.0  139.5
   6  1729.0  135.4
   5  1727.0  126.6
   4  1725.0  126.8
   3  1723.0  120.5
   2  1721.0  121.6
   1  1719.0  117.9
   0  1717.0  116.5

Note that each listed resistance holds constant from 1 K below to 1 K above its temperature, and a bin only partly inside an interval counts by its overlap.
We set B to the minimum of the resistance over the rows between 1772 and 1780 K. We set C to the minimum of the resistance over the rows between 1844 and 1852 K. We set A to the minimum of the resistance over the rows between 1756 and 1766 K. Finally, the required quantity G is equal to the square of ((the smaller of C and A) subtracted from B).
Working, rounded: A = 162.3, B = 176.1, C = 162.5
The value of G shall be 190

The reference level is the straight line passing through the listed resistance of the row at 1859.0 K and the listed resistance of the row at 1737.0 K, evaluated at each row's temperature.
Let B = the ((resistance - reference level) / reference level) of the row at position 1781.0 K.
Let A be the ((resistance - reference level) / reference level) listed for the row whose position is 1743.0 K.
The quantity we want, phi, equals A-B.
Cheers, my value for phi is -0.07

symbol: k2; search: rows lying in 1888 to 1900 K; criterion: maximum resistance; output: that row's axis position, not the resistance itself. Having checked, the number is 1893.0 K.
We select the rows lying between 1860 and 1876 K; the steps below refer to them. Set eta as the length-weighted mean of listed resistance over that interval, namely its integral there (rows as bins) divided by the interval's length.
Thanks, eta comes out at 169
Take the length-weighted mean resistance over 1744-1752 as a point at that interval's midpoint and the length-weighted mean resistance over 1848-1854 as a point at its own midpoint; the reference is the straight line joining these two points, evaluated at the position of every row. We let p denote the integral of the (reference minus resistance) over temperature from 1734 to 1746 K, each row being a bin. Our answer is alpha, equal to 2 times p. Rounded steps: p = 94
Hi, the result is 188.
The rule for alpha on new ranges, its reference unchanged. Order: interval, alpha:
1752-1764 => -134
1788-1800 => -106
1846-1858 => 93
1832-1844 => 247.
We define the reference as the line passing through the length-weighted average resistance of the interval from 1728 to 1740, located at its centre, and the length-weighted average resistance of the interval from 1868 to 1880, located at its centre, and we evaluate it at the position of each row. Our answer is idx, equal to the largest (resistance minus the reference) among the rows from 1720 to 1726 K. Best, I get -15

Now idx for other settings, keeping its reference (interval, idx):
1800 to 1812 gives 21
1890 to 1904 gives -3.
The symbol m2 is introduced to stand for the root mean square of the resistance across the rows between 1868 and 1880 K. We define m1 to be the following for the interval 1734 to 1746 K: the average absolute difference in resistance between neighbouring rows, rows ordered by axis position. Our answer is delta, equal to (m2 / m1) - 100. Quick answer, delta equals -24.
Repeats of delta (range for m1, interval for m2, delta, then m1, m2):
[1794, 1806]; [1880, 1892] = -36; 2.5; 158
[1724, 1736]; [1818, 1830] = -68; 5.4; 174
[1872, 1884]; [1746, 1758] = -68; 5.0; 163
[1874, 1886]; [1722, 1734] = -74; 5.1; 131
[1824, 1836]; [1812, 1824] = -18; 2.2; 177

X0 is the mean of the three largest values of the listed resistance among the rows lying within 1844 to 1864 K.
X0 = 181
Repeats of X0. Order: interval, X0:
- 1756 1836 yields 184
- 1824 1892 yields 181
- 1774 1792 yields 182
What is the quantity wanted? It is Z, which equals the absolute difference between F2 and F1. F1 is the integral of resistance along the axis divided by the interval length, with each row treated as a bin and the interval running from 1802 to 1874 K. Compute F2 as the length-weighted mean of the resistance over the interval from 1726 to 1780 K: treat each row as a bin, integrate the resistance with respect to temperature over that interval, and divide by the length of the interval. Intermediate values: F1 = 172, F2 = 162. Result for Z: 10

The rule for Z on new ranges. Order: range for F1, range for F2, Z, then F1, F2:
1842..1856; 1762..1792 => 4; 173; 177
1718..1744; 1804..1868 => 35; 137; 172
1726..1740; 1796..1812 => 34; 141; 175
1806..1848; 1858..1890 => 6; 171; 165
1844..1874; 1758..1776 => 6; 171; 177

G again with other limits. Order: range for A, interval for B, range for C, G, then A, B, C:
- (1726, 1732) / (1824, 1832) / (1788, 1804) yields 1747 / 126.6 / 168.4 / 166.4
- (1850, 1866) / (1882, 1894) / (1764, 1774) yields 216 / 169.4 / 154.7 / 173.2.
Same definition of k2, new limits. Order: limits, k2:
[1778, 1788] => 1779.0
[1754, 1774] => 1771.0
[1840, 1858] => 1853.0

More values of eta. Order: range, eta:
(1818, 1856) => 171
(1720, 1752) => 144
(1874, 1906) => 163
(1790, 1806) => 174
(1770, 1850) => 173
